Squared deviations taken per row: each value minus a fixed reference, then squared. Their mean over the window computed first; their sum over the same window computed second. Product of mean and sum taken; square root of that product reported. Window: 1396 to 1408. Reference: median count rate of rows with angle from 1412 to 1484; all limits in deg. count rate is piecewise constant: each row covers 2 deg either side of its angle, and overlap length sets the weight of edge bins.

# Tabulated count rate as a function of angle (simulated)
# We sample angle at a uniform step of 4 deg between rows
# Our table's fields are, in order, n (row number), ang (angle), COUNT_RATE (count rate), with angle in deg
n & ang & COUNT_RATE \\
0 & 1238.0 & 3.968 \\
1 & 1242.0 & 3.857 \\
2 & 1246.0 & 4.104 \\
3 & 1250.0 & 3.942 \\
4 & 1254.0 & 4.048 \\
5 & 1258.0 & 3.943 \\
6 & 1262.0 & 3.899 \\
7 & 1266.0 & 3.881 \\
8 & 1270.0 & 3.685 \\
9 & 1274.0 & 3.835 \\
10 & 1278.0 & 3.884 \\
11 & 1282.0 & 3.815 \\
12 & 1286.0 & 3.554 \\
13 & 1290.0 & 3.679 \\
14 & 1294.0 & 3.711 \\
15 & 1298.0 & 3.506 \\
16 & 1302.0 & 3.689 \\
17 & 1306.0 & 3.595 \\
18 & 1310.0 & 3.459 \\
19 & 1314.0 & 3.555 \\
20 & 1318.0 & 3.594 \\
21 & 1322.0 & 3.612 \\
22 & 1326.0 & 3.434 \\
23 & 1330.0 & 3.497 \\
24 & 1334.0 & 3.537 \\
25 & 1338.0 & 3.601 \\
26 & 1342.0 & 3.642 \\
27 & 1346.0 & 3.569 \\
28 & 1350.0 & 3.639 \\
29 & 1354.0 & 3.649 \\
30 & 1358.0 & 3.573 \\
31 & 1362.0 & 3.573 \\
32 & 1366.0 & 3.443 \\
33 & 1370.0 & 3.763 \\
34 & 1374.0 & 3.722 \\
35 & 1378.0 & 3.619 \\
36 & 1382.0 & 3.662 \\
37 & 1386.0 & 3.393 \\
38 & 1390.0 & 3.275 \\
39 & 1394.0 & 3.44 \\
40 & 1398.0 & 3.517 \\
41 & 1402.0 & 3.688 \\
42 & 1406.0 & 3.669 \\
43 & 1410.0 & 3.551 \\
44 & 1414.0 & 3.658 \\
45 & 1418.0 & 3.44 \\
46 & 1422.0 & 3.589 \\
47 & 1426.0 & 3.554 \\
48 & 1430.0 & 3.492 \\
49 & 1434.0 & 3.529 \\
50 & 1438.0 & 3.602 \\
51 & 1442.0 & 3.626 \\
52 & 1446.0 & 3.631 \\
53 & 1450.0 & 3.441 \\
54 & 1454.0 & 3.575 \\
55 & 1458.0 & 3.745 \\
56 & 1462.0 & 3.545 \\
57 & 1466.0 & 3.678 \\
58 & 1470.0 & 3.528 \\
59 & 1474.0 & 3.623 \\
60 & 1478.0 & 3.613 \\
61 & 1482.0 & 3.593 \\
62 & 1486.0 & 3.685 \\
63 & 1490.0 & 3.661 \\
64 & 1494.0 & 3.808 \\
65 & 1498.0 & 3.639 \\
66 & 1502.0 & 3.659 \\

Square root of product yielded 0.012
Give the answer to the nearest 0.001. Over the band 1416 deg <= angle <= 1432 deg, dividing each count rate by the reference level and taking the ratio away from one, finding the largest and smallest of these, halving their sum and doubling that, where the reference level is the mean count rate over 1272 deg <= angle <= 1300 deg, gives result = 0.106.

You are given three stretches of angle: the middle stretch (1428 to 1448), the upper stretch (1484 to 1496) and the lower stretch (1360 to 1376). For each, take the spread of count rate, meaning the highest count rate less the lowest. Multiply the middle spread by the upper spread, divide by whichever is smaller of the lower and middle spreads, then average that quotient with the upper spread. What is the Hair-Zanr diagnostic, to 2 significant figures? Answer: 0.15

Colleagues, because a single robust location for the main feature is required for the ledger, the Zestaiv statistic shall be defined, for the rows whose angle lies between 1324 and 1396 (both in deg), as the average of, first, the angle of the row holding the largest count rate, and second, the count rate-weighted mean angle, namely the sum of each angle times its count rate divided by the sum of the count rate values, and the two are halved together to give 1364.9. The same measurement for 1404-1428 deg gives 1411.0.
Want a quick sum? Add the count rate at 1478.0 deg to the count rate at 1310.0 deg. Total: 7.07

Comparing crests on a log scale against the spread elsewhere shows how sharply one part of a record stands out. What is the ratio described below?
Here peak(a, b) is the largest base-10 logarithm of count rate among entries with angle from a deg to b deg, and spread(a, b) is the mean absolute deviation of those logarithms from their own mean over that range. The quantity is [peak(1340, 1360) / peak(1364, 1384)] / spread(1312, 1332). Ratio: 136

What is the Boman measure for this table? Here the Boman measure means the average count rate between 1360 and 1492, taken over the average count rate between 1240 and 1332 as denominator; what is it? 0.960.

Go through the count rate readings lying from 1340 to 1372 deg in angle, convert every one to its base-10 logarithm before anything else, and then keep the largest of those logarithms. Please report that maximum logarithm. 0.576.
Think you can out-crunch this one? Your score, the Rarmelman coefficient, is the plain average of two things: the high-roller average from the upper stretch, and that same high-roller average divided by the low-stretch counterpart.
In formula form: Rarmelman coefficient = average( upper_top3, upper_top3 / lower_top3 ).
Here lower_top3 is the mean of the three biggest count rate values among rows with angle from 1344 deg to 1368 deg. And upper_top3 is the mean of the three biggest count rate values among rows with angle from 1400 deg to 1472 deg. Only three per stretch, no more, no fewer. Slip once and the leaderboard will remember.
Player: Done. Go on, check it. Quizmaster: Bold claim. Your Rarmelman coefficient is 2.363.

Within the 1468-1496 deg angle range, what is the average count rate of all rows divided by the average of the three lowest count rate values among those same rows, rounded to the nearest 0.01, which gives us 1.02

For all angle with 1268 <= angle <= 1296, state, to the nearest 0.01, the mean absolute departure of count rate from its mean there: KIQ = 0.09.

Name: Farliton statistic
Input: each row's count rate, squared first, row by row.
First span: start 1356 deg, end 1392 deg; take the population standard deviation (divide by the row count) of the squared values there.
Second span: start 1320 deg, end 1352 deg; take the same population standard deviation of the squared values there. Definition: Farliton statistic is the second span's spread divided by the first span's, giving 0.46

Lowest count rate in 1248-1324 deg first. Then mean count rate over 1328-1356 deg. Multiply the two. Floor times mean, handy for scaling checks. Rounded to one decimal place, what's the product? 12.4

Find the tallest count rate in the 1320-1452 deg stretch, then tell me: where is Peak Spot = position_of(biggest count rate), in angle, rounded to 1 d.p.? 1370.0 deg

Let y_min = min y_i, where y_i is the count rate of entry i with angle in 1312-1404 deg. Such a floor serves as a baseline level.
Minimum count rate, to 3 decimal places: 3.275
